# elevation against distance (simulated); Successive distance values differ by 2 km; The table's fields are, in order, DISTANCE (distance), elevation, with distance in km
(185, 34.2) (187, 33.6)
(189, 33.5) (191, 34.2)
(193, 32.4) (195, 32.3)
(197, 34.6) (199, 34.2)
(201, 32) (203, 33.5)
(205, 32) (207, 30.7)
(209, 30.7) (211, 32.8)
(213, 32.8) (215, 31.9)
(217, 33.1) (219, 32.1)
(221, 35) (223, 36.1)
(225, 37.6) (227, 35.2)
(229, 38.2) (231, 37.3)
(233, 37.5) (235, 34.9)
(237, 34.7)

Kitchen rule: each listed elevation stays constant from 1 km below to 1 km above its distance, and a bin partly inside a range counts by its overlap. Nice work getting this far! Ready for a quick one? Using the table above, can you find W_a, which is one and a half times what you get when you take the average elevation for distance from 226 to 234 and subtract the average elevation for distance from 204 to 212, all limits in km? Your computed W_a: 8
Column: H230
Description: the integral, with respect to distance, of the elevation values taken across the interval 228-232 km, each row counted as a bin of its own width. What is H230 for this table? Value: 151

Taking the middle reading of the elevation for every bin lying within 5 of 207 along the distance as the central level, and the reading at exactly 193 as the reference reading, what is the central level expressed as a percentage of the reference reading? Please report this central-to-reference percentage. 99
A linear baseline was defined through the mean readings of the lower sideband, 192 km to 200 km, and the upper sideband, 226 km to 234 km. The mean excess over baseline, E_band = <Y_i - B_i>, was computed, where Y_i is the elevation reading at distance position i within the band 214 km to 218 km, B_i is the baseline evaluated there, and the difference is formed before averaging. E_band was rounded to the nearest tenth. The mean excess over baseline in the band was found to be -3.0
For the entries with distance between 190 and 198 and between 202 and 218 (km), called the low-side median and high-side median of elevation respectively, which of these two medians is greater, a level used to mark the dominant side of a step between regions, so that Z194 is 33.3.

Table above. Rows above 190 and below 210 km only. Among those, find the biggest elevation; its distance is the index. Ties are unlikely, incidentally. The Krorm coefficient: 197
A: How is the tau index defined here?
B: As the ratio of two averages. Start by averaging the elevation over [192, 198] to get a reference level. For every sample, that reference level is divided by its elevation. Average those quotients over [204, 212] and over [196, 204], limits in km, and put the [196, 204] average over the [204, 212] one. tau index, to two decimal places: 0.94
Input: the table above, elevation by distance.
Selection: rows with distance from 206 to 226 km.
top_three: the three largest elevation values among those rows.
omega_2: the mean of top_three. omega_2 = 36.2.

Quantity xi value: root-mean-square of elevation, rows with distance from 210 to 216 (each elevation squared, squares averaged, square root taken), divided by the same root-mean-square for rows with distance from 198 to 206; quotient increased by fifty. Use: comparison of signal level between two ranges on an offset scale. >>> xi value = 50.99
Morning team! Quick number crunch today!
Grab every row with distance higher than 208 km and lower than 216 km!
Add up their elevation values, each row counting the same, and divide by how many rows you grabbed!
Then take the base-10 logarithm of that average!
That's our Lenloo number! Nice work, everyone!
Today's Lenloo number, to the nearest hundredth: 1.51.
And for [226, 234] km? 1.57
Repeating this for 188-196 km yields 1.52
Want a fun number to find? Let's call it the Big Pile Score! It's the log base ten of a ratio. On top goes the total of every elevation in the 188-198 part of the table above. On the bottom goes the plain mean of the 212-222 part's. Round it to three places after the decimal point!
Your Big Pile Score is 0.704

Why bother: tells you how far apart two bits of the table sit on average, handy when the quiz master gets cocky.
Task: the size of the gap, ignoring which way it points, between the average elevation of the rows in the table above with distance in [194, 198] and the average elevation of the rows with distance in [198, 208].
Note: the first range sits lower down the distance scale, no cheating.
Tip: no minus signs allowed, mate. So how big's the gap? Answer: 1.0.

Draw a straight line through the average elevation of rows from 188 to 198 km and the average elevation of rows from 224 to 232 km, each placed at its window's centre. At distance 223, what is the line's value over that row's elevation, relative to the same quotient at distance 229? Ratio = 1.04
